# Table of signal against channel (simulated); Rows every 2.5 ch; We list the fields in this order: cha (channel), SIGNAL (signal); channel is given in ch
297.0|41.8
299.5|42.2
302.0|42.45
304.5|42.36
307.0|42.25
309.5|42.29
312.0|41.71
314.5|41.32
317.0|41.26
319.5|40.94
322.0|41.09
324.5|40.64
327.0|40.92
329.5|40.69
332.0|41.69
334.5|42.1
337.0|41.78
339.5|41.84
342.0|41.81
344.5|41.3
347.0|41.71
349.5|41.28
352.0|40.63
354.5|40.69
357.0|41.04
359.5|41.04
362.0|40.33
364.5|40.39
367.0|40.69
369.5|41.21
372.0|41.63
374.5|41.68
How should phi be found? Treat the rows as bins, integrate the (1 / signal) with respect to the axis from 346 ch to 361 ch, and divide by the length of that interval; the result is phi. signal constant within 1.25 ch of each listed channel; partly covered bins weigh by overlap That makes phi 0.0244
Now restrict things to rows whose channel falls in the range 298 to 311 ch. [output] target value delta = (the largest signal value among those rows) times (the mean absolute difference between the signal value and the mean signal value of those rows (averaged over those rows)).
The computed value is 3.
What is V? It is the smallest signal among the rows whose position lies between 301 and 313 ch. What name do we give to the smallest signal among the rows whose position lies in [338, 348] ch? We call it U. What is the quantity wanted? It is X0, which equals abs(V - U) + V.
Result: 42.12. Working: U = 41.3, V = 41.71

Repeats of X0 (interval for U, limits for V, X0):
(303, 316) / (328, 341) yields 41.32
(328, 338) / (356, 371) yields 40.69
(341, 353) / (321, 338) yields 40.65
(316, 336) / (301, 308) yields 43.86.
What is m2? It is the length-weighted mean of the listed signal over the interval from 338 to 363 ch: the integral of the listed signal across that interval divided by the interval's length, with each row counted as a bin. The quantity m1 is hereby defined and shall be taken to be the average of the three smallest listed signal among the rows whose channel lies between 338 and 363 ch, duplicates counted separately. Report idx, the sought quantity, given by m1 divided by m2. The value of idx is 0.985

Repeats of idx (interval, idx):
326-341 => 0.990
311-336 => 0.988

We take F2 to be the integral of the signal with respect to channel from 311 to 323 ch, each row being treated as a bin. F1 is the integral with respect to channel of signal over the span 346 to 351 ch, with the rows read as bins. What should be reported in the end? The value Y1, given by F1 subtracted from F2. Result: 288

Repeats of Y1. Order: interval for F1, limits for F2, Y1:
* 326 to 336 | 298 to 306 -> -75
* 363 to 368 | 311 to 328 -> 496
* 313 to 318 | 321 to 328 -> 80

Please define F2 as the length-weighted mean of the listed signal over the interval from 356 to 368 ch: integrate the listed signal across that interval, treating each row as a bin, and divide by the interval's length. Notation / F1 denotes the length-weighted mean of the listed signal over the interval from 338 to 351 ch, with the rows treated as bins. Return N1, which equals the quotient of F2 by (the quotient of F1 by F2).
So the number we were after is 39.8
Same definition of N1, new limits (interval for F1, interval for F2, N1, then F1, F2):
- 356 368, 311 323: 41.8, 40.7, 41.3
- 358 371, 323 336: 41.7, 40.8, 41.2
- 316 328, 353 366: 40.4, 41.0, 40.7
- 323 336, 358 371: 40.3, 41.2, 40.8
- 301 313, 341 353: 40.5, 42.2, 41.4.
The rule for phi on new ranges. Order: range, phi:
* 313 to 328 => 0.0244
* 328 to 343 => 0.0240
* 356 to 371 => 0.0245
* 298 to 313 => 0.0237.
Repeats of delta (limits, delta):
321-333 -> 13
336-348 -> 6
